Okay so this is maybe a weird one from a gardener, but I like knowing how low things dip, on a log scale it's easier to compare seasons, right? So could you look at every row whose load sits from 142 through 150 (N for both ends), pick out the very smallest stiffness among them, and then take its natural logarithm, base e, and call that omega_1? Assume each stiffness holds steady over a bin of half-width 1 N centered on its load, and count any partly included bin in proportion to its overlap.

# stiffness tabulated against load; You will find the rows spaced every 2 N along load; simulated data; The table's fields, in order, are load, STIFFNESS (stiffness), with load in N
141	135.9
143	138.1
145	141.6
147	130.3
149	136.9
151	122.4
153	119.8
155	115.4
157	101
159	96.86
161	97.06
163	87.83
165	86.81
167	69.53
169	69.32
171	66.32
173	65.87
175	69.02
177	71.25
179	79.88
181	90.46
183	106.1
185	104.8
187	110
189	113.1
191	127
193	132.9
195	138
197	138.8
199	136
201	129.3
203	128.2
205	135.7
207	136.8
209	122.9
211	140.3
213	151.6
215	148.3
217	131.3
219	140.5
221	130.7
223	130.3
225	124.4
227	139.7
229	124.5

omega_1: 4.87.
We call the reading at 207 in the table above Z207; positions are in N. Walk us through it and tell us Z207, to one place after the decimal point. 136.8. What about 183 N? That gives 106.1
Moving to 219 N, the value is 140.5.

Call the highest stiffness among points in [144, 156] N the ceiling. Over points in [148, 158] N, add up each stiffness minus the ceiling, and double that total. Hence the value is -225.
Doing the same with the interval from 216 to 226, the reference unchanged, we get -102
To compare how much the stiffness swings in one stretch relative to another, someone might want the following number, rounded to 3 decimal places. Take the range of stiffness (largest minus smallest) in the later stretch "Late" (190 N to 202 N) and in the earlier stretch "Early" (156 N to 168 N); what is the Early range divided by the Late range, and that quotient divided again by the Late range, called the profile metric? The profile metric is 0.226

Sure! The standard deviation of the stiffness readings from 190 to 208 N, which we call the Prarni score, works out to 4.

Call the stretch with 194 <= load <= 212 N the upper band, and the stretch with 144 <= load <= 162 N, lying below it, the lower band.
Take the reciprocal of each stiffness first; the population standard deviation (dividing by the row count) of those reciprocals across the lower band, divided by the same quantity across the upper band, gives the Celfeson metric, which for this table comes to 3.7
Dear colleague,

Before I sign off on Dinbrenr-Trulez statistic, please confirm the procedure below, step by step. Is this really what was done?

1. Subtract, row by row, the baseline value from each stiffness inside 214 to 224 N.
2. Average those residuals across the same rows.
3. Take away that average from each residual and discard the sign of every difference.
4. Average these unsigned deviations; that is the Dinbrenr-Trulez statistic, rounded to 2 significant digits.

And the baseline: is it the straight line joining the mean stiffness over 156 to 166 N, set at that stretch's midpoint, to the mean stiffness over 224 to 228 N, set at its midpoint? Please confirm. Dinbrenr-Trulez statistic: 7.5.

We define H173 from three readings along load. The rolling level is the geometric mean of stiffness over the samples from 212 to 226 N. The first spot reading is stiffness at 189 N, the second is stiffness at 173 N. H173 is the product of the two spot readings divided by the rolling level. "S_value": 55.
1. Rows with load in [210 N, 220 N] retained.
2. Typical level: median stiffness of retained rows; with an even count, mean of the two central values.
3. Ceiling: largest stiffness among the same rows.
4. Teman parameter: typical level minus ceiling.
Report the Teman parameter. -11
